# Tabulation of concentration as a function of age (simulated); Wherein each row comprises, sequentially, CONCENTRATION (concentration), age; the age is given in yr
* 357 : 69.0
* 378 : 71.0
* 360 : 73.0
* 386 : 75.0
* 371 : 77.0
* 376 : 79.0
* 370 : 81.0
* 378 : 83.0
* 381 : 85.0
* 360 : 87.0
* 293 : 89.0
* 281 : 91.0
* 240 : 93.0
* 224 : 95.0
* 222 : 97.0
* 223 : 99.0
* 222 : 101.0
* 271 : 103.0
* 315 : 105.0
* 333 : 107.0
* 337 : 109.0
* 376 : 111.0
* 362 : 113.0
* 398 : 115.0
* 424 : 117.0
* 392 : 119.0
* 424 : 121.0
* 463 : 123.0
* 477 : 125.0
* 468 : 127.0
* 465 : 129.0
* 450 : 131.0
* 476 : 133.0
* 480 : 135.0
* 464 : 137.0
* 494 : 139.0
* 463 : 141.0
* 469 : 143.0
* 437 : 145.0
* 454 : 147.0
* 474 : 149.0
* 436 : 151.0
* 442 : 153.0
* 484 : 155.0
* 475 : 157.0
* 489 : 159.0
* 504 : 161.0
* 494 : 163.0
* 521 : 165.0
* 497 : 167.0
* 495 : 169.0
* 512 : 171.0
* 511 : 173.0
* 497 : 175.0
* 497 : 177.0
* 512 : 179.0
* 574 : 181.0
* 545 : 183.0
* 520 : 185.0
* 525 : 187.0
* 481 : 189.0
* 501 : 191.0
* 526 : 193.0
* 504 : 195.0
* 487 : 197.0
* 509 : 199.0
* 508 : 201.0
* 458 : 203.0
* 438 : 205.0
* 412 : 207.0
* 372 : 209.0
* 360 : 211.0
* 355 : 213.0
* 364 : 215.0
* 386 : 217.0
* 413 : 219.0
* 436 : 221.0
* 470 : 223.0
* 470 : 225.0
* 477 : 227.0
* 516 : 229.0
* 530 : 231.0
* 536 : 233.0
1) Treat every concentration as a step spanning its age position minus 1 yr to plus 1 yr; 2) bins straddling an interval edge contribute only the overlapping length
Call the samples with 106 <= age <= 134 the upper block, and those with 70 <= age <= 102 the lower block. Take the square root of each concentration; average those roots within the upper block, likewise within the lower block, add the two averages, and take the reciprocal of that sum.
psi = 0.0263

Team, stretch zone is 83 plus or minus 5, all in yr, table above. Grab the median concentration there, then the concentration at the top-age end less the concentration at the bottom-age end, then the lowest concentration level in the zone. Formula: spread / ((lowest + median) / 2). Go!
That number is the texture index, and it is 0.0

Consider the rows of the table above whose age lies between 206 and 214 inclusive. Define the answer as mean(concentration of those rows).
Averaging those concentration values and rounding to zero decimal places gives 375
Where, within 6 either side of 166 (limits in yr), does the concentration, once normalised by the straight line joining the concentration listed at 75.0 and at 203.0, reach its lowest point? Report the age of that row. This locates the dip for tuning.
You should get 169.0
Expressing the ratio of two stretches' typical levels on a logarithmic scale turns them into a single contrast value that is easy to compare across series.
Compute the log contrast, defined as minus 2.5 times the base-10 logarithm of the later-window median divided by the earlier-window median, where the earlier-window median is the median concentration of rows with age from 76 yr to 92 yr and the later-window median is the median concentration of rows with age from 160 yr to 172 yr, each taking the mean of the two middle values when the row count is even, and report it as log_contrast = -0.33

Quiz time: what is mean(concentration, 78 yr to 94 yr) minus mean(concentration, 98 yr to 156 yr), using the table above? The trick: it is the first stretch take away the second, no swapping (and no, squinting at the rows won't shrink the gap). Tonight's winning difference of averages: -78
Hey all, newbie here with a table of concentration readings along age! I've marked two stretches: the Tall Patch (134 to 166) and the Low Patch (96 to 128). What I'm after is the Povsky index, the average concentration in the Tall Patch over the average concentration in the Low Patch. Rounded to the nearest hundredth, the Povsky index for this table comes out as 1.33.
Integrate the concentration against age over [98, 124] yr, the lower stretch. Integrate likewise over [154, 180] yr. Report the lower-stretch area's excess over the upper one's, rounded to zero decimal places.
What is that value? -3896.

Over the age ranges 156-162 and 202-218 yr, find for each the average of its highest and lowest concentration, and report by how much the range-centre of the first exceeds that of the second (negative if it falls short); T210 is 83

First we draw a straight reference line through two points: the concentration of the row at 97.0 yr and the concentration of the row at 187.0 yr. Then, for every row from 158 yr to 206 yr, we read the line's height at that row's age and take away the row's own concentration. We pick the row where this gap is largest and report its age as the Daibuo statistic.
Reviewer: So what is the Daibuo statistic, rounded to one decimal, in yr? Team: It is 205.0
